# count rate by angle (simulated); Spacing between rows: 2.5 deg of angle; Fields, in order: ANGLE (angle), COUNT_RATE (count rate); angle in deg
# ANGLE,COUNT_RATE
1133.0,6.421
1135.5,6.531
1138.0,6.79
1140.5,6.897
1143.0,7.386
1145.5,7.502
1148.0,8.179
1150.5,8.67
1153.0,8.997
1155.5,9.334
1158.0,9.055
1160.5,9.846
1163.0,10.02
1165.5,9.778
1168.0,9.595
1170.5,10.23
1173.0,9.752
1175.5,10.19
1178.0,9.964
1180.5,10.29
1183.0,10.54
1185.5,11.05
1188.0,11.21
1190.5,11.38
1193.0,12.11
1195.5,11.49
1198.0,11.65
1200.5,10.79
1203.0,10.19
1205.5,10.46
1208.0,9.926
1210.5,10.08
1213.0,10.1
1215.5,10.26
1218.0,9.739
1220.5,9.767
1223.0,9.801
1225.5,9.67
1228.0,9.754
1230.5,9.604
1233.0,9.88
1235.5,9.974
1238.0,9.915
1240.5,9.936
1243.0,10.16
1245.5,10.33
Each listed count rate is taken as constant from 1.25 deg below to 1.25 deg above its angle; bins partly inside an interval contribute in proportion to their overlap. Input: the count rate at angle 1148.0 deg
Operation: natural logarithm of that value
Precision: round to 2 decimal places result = 2.10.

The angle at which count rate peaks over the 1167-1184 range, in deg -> 1183.0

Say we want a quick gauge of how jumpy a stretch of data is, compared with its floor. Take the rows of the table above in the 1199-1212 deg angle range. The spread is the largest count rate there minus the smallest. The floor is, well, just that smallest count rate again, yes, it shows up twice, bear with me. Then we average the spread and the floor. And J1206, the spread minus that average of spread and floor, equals -4.53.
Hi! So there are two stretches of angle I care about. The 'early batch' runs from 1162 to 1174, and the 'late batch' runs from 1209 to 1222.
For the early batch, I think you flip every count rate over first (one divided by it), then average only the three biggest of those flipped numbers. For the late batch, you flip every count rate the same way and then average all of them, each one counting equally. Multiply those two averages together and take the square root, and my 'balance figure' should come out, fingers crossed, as 0.102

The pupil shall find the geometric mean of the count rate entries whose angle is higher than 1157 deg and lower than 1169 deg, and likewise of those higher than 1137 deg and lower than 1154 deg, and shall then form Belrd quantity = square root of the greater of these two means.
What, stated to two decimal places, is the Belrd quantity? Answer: 3.11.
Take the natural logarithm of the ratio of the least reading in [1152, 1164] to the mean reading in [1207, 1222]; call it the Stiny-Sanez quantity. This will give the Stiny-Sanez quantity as -0.10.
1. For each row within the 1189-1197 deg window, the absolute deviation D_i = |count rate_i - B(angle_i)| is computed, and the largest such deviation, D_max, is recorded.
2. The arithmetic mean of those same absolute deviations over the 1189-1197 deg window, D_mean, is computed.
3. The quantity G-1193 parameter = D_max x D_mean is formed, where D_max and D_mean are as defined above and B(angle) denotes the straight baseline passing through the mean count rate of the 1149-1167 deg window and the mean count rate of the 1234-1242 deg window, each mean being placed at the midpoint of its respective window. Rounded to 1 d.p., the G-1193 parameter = 5.0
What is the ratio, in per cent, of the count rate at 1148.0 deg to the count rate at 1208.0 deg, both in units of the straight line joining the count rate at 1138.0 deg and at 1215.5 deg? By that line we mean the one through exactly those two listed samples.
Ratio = 113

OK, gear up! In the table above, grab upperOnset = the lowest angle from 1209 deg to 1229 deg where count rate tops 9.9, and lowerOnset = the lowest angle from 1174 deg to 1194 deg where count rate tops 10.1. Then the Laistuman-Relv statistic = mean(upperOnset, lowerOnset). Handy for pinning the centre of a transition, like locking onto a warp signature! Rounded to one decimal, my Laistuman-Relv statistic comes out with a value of 1193.0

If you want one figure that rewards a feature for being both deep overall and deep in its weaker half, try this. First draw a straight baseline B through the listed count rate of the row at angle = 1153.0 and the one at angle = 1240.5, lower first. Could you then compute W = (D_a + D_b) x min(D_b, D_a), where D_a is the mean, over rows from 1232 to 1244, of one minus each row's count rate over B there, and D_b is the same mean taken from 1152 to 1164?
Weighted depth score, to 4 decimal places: 0.0022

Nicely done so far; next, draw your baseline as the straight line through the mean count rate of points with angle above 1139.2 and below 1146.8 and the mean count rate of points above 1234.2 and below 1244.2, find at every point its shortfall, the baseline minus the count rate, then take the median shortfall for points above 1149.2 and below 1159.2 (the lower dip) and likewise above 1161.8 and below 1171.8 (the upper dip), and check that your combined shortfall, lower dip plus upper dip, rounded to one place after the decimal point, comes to -3.4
